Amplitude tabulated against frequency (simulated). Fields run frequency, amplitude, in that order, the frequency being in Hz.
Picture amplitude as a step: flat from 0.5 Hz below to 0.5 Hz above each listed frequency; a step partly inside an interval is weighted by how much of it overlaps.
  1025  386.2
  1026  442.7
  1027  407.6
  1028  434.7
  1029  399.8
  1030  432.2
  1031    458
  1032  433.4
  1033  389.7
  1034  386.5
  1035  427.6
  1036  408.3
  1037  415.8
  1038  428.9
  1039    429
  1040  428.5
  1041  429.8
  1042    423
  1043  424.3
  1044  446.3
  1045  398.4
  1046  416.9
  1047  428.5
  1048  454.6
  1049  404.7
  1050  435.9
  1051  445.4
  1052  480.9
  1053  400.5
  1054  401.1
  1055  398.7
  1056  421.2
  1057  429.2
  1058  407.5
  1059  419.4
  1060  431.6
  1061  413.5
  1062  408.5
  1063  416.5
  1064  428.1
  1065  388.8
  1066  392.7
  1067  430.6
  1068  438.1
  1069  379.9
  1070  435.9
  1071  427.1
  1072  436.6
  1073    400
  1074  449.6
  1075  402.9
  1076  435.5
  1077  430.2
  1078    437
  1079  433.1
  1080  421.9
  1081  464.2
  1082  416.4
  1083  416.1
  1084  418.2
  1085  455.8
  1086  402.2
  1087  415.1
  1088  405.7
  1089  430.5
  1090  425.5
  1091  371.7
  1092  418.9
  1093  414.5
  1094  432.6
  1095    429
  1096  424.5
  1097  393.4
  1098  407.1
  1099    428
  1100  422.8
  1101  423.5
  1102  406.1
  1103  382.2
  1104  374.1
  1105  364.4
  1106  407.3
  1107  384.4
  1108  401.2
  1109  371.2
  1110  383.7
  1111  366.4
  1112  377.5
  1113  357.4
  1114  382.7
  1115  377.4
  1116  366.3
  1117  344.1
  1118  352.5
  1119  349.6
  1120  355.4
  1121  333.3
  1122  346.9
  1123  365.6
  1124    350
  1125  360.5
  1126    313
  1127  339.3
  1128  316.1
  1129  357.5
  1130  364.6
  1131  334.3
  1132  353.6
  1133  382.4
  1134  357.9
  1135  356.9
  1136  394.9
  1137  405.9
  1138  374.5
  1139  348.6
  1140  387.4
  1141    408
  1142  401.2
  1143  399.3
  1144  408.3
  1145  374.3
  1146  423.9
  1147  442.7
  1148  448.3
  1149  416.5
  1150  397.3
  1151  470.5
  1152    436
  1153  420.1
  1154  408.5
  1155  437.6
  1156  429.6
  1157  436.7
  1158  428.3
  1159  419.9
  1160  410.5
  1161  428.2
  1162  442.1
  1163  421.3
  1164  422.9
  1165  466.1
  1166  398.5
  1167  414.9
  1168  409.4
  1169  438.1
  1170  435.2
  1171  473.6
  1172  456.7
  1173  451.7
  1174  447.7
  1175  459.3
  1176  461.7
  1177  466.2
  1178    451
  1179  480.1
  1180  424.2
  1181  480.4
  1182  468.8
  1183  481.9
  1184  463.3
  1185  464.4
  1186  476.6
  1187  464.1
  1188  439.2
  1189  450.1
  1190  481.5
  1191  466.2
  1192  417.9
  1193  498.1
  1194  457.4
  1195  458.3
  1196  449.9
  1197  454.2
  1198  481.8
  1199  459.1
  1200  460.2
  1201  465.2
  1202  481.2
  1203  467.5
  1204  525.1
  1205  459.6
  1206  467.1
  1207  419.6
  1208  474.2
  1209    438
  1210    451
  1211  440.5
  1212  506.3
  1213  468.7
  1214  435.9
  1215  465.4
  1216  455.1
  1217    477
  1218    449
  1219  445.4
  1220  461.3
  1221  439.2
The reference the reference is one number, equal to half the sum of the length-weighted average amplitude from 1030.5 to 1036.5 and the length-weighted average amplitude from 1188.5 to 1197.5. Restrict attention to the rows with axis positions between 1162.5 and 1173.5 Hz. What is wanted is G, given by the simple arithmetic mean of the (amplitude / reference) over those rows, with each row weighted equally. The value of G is 0.993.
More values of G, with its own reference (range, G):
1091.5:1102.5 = 0.954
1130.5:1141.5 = 0.851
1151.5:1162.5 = 0.974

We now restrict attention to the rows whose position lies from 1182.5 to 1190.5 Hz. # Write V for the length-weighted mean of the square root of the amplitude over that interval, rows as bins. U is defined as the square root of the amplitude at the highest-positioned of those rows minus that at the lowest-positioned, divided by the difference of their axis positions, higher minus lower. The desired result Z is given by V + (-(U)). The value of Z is 21.6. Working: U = 0.00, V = 21.6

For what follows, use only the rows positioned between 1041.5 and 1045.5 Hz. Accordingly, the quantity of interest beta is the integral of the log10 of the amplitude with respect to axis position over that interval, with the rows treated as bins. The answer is 10.50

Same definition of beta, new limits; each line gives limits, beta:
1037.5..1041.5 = 10.53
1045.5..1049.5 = 10.52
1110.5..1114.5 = 10.28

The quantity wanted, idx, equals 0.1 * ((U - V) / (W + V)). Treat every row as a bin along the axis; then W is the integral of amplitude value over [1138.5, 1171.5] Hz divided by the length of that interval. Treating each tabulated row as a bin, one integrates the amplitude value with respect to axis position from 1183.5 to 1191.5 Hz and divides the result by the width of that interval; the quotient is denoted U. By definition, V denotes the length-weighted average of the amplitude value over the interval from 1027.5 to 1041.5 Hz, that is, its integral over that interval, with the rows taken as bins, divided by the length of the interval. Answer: 0.005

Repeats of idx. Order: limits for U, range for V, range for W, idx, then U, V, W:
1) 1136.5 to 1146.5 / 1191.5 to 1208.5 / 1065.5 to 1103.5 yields -0.008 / 393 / 464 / 420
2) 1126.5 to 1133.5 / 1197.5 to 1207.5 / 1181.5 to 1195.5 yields -0.013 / 350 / 469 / 463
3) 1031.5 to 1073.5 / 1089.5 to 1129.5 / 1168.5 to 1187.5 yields 0.005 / 420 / 379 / 460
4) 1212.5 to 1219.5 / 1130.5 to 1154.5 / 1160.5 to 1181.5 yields 0.007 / 457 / 398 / 444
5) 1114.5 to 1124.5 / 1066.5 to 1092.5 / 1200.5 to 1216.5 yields -0.008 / 354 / 423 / 464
